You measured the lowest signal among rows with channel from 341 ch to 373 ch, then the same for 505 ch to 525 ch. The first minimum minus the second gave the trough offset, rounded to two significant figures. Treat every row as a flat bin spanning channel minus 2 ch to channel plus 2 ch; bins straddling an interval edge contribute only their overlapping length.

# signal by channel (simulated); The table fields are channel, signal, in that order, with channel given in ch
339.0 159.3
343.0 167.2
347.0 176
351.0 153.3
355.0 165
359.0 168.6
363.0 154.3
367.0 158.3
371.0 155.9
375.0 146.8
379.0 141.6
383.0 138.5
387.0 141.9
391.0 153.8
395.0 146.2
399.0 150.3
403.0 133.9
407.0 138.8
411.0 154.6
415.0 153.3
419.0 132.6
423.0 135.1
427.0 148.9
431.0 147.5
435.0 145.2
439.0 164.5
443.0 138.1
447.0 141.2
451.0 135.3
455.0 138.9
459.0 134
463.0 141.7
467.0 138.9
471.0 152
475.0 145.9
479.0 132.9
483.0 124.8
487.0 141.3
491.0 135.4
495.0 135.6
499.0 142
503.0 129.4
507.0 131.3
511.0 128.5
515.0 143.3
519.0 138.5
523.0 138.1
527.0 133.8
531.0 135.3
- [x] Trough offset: 25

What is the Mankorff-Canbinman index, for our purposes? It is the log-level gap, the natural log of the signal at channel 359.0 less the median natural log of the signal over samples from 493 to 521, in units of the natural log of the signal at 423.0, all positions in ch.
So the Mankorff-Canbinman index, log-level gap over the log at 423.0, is 0.044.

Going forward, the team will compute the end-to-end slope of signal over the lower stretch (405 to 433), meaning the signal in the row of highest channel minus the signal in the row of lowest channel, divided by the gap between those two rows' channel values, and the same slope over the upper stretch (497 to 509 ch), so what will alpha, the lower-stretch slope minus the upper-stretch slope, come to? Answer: 1.7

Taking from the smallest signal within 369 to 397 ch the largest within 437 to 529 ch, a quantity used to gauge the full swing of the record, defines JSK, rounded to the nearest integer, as -26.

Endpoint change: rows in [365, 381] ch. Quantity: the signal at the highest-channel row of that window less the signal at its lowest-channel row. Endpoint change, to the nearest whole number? -17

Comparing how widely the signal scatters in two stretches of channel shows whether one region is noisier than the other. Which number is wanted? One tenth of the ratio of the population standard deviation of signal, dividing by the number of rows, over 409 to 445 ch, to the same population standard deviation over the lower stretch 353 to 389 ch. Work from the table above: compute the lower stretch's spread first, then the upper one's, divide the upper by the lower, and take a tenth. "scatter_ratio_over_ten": 0.095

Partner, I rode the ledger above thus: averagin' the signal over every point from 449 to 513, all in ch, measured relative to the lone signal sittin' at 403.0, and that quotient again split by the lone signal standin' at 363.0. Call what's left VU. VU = 0.0066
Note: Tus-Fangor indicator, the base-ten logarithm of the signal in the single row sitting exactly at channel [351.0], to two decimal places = 2.19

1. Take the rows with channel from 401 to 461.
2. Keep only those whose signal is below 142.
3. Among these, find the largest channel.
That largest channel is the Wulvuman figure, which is 459.0 ch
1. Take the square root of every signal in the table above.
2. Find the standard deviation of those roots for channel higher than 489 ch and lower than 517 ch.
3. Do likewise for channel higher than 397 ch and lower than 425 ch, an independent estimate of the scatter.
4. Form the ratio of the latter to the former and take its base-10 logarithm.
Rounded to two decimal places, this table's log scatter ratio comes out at 0.21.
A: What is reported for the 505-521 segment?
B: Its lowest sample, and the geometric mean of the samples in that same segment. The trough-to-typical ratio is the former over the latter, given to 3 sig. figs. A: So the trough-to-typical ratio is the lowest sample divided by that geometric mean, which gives 0.950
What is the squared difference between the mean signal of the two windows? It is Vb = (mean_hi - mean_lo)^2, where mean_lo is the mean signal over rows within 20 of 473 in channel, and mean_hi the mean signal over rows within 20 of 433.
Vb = 31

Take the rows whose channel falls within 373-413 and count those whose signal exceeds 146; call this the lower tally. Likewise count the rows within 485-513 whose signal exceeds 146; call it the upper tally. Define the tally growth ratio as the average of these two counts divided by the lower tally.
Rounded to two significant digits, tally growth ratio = 0.50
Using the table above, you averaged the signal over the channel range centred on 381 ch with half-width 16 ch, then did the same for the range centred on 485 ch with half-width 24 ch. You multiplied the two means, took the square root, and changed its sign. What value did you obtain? -143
